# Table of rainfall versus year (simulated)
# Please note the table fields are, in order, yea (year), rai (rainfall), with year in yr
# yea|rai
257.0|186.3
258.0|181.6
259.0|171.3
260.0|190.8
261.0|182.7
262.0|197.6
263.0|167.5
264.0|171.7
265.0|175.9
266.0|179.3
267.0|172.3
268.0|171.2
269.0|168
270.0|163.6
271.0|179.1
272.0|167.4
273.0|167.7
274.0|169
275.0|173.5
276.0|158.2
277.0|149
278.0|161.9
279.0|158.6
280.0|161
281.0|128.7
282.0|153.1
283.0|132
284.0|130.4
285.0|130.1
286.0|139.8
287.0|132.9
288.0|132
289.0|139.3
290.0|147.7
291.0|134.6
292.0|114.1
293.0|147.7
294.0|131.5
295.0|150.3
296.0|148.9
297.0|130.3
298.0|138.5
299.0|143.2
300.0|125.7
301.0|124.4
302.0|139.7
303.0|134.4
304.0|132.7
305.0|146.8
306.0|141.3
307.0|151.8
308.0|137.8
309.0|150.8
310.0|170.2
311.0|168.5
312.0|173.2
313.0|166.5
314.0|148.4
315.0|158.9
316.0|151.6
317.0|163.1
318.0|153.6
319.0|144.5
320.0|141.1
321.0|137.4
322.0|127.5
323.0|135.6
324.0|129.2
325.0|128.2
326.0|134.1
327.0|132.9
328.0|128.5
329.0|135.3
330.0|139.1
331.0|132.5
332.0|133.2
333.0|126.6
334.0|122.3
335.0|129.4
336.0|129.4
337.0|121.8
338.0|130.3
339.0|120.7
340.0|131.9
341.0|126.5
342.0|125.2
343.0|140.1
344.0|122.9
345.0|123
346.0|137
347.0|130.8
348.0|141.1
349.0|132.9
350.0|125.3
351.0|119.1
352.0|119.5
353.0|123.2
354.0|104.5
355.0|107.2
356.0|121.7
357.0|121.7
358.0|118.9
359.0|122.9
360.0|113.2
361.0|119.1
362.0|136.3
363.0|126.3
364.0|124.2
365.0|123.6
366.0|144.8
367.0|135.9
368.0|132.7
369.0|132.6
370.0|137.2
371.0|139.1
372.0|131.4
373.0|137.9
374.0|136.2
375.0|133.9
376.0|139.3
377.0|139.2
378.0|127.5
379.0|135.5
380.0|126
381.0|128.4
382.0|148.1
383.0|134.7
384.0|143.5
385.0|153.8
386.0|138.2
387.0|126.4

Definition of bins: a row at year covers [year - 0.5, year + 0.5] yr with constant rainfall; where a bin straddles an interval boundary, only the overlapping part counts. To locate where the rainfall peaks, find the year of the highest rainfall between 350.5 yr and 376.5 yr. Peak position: 366.0 yr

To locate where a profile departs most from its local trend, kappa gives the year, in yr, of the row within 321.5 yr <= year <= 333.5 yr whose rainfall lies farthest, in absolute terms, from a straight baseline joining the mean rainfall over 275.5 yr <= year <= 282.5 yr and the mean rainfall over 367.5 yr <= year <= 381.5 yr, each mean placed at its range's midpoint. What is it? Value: 322.0 yr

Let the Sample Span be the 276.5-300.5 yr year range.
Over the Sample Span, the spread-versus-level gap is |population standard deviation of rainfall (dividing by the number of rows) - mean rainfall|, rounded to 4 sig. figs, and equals 128.1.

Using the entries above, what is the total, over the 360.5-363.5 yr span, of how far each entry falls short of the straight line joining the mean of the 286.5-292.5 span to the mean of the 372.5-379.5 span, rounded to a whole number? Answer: 24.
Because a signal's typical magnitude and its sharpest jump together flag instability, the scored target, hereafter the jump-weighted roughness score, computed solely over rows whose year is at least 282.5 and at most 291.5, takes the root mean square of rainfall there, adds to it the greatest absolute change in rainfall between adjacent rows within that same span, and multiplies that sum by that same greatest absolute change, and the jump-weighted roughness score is 1947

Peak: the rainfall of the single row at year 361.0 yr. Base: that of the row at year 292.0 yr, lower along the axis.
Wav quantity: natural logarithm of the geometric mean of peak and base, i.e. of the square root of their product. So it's 4.76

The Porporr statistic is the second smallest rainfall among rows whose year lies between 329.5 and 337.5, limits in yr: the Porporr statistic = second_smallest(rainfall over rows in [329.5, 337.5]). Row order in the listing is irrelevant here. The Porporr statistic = 122.3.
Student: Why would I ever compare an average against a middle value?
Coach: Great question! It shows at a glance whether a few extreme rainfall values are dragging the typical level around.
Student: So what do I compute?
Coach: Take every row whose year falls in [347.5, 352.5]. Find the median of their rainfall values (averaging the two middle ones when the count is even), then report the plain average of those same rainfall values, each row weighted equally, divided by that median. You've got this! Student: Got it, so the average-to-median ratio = 1.02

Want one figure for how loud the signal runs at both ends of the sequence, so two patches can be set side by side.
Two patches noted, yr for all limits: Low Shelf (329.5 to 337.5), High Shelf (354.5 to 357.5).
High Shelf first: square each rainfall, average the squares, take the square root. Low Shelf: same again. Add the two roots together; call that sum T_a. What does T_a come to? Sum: 246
